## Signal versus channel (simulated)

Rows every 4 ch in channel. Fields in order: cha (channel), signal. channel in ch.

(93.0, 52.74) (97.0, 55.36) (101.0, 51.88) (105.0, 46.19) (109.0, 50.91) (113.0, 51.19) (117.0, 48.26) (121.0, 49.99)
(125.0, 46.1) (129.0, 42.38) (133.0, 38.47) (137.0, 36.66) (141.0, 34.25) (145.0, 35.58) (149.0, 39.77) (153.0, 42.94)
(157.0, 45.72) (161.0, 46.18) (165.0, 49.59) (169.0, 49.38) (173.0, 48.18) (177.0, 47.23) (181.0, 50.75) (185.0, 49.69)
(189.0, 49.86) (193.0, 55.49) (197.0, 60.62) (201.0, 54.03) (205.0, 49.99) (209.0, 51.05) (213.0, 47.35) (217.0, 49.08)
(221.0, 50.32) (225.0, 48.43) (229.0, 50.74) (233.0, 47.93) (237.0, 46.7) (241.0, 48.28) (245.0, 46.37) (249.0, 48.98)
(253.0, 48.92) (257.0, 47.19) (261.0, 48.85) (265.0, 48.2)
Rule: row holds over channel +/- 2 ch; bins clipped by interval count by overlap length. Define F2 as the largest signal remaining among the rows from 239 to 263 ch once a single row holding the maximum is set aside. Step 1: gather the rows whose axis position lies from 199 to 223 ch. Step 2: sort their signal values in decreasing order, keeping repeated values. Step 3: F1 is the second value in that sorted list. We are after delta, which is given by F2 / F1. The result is 0.96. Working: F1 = 51.05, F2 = 48.92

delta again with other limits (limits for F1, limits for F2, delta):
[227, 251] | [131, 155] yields 0.81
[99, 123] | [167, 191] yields 0.97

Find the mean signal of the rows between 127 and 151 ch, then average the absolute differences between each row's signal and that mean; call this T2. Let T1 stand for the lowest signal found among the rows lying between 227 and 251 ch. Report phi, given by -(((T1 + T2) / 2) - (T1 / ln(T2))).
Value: 30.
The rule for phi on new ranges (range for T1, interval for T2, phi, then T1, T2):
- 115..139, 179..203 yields 11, 36.66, 3.3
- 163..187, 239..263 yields -390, 47.23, 0.9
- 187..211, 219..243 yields 251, 49.86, 1.2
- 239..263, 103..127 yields 47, 46.37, 1.9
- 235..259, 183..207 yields 13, 46.37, 3.4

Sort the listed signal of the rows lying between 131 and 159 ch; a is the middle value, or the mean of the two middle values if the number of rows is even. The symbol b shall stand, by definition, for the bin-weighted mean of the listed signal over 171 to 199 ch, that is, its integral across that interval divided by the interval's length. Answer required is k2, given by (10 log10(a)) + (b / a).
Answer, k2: 17.2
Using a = 38.5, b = 52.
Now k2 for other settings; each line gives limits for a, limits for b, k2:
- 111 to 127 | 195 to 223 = 18.0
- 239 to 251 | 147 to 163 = 17.7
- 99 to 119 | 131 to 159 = 17.8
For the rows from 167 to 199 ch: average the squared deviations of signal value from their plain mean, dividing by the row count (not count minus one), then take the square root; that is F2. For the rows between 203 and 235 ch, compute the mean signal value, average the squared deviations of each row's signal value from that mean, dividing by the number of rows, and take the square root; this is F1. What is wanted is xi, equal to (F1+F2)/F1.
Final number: 4.3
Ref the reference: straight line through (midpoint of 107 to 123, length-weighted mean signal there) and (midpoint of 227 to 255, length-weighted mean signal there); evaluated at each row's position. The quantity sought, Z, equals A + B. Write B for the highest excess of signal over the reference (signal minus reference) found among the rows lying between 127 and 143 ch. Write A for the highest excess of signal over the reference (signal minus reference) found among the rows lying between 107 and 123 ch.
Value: -6.4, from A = 1.1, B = -8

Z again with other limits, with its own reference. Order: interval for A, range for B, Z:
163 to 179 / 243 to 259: 1.0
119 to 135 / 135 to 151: -9.8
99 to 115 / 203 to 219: 3.9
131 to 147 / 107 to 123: -10.3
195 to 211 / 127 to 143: 4.2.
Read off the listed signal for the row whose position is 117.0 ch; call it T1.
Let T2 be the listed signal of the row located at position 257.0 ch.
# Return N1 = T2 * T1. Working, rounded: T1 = 48.26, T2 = 47.19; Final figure 2277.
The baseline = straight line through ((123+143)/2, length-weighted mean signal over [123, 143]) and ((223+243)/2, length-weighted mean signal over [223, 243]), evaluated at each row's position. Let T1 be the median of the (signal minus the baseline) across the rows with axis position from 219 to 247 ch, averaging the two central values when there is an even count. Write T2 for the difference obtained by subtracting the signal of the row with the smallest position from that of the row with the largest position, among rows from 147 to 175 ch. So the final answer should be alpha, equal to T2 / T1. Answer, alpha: -17.3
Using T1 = -0.5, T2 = 8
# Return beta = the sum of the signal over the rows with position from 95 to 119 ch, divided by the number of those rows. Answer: 51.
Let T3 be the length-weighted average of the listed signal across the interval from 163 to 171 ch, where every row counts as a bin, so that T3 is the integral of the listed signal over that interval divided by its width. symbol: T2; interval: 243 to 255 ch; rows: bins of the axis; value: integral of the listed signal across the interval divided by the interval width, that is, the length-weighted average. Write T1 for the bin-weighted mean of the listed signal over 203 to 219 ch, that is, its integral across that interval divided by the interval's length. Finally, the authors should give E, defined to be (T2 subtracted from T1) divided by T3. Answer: 0.03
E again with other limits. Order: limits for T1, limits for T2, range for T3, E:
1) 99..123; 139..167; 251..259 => 0.16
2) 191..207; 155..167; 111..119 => 0.16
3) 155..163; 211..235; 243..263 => -0.06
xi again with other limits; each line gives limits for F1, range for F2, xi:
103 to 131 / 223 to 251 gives 1.5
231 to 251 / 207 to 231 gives 2.4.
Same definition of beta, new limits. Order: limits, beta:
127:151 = 38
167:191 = 49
